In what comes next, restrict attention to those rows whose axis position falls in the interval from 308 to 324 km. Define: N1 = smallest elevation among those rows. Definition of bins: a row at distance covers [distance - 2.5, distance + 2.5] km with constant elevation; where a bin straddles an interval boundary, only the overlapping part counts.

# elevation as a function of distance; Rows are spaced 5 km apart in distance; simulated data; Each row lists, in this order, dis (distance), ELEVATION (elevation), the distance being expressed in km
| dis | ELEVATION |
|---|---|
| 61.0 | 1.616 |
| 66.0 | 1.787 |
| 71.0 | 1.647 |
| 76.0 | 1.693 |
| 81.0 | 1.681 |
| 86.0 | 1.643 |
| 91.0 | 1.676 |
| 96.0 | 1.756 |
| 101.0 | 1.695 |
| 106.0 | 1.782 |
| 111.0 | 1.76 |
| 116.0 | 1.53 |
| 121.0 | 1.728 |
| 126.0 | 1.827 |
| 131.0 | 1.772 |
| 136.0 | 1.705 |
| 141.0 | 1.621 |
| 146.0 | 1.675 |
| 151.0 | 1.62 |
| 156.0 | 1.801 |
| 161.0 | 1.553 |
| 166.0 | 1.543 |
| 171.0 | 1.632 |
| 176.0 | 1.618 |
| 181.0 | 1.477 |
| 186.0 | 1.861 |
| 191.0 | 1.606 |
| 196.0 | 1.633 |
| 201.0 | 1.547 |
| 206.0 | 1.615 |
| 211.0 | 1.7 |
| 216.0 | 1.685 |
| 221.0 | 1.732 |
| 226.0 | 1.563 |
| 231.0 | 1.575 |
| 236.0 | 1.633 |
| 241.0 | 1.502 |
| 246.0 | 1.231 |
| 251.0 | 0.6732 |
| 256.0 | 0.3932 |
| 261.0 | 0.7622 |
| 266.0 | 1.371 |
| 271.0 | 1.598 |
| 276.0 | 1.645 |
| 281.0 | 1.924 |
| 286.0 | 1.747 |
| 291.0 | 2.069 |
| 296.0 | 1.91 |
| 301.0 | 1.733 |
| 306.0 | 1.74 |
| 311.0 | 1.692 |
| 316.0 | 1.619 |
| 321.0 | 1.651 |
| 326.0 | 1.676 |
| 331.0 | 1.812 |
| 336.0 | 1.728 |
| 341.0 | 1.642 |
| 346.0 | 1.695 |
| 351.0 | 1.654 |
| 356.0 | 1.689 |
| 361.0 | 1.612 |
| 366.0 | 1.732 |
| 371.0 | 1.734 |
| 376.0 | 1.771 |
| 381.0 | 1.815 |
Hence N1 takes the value 1.619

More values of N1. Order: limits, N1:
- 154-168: 1.543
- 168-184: 1.477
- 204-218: 1.615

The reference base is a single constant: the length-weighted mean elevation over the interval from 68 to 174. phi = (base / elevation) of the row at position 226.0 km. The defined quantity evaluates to 1.08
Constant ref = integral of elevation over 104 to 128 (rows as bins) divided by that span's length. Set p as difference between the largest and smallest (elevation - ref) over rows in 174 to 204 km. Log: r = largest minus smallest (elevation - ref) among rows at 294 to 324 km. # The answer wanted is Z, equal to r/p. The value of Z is 0.76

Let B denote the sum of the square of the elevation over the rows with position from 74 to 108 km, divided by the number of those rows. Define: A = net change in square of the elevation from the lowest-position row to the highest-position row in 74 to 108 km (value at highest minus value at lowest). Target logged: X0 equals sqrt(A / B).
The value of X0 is 0.326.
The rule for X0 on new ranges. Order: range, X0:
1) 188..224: 0.394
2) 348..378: 0.372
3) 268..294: 0.728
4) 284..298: 0.404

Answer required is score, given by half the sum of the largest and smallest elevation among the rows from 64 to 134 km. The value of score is 1.68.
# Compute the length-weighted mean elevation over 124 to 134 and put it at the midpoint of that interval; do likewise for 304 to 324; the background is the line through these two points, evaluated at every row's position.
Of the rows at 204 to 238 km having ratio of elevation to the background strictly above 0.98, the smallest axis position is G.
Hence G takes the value 221.0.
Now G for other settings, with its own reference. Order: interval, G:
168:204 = 186.0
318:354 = 321.0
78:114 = 106.0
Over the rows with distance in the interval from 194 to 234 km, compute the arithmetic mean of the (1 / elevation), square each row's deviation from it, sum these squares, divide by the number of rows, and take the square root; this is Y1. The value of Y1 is 0.024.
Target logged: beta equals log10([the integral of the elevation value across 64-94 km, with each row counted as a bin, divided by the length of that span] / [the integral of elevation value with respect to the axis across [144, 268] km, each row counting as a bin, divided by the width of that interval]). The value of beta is 0.057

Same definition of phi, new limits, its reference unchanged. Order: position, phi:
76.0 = 0.99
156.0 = 0.93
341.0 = 1.02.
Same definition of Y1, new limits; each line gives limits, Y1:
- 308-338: 0.021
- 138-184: 0.032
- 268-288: 0.040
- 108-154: 0.031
